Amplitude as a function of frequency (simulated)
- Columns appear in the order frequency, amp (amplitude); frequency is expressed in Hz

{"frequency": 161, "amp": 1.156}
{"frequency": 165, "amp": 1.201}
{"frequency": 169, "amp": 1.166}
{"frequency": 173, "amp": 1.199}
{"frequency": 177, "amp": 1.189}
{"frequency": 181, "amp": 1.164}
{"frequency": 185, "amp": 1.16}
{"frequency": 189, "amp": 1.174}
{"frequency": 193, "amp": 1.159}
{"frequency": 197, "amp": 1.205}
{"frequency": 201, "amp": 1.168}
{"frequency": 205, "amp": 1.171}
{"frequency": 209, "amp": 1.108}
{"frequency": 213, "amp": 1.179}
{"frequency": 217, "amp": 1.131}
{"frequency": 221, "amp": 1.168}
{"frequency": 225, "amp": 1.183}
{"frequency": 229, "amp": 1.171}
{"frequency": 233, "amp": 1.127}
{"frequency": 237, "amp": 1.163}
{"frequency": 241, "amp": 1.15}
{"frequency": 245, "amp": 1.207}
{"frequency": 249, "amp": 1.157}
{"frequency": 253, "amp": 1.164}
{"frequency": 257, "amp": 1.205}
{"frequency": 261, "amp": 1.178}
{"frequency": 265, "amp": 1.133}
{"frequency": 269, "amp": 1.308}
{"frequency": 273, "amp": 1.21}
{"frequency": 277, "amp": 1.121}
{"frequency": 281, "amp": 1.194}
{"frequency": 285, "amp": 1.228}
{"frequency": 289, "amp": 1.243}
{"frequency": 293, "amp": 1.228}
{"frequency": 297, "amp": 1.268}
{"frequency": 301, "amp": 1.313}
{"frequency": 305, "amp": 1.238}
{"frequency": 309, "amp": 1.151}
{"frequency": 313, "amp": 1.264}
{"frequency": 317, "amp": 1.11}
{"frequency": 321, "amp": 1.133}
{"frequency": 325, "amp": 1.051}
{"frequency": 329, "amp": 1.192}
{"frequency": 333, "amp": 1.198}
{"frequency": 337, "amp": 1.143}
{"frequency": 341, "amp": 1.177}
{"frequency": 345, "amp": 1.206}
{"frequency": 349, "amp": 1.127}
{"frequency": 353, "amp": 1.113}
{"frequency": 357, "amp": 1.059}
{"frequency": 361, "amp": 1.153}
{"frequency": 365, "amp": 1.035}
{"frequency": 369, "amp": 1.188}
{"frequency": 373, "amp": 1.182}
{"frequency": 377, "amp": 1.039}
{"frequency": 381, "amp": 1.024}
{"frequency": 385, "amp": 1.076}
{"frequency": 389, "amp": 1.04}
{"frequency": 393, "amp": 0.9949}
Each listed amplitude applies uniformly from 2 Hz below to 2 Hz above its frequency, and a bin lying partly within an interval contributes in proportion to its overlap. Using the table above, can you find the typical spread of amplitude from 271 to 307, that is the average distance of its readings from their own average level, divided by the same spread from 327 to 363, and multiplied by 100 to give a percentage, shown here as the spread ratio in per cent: 94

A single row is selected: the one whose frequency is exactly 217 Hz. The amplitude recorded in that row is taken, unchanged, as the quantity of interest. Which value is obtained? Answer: 1.131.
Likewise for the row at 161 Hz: 1.156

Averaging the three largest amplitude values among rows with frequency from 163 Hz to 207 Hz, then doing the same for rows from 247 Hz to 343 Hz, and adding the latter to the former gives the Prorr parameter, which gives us 2.50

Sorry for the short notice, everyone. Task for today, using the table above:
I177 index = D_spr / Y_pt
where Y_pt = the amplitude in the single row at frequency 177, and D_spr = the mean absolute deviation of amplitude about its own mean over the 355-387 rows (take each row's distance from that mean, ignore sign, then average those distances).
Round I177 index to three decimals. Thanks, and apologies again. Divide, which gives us 0.050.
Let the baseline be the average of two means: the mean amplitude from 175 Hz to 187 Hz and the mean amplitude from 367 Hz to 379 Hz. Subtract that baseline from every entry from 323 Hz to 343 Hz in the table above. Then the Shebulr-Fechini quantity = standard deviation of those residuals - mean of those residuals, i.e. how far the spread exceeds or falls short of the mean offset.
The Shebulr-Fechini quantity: 0.06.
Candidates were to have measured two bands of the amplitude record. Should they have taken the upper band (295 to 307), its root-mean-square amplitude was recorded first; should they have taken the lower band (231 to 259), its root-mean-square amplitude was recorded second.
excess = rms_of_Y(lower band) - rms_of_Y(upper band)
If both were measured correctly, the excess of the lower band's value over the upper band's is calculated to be -0.11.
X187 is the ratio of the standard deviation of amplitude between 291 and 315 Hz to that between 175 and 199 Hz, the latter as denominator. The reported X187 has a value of 2.9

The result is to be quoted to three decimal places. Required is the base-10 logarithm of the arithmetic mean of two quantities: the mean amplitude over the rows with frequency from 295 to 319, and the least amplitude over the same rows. 0.067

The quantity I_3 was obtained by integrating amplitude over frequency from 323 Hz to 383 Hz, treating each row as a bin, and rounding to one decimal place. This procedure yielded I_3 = 67.5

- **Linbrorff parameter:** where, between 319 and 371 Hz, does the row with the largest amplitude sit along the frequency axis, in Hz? 345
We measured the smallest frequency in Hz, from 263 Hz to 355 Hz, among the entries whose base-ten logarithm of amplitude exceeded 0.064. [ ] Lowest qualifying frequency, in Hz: 269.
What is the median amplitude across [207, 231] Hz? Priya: 1.17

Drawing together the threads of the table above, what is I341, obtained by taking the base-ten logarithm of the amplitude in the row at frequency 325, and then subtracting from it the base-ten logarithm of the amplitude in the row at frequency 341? -0.049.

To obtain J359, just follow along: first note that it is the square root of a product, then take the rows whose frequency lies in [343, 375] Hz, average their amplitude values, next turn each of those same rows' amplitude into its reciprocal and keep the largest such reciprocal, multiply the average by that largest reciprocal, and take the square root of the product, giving 1.05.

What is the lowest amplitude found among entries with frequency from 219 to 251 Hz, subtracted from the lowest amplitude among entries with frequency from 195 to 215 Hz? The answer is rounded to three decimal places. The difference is -0.019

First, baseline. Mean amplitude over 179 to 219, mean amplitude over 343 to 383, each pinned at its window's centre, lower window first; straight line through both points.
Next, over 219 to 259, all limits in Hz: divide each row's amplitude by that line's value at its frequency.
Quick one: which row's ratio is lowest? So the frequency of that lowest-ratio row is 233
